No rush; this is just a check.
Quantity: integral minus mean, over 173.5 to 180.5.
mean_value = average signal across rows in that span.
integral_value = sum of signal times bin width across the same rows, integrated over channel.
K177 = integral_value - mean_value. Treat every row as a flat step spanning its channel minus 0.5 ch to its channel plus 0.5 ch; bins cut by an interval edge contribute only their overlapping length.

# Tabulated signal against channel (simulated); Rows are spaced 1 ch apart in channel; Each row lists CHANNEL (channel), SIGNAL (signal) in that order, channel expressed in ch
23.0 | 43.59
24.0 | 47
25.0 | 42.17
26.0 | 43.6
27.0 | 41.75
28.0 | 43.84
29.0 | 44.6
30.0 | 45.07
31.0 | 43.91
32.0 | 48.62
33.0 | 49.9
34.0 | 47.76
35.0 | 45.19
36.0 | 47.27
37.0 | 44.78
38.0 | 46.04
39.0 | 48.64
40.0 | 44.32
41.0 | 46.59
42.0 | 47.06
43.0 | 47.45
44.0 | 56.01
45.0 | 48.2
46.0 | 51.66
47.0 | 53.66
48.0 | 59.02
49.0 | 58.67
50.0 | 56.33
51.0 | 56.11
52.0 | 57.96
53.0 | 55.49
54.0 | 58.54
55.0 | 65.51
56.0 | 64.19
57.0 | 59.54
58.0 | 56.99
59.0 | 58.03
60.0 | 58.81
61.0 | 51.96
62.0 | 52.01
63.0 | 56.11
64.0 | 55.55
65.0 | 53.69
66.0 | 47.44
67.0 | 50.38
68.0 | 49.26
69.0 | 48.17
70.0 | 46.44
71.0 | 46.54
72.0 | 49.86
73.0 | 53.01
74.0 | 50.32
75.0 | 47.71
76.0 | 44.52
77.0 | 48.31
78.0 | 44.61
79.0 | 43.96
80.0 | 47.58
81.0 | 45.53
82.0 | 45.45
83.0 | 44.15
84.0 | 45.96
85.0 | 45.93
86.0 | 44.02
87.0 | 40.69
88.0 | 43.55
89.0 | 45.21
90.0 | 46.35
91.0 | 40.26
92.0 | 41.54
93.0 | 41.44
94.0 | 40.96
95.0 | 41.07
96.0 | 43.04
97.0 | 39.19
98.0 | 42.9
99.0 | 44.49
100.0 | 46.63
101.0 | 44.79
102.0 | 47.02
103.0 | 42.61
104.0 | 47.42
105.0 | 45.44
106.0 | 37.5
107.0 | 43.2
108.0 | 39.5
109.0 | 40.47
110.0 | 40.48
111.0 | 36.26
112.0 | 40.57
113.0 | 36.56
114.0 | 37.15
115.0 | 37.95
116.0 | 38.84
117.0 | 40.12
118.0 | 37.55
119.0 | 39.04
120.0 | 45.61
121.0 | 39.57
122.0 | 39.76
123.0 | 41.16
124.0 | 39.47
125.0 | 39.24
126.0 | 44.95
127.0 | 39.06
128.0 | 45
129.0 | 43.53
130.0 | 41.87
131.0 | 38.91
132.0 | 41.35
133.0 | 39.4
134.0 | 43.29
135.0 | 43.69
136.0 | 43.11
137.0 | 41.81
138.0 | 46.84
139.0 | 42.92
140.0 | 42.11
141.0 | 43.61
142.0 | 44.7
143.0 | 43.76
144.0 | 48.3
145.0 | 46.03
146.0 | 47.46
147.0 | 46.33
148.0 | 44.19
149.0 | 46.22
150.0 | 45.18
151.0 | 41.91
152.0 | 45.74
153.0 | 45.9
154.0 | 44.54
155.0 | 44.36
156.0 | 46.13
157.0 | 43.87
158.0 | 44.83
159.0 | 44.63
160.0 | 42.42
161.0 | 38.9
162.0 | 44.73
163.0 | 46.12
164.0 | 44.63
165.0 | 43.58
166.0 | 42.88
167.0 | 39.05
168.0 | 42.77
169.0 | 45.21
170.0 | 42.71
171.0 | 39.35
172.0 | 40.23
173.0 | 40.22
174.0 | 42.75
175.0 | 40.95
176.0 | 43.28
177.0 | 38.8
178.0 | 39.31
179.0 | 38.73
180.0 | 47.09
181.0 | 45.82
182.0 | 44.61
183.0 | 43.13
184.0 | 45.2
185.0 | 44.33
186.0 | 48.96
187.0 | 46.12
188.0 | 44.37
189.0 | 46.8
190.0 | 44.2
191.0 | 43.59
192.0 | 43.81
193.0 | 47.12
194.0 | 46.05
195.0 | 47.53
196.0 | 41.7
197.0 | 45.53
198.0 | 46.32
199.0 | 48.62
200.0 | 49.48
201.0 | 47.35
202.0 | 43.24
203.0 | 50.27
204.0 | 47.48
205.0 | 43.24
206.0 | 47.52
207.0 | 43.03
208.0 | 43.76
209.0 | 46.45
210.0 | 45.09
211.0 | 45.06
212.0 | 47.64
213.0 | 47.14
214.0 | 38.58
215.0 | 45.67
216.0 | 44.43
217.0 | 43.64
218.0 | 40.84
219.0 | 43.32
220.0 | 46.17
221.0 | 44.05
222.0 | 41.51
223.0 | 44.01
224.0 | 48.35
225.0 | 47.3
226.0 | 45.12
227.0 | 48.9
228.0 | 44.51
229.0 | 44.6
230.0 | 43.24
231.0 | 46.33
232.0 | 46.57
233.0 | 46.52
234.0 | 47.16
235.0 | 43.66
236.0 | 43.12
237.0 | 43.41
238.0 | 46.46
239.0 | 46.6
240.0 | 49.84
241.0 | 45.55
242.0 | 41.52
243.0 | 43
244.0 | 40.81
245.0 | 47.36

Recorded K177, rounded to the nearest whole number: 249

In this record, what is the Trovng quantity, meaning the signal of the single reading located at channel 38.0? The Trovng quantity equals 46.04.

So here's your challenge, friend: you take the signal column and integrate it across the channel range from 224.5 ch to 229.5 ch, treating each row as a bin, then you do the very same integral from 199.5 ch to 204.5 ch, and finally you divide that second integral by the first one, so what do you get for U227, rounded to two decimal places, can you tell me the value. 1.03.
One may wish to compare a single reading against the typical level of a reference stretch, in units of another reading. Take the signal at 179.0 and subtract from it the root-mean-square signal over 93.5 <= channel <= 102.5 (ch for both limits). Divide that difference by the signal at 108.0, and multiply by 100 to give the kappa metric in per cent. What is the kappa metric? -12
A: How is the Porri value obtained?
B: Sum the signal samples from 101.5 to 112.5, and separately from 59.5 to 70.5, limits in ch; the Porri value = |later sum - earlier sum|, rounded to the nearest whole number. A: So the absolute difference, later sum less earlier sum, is 109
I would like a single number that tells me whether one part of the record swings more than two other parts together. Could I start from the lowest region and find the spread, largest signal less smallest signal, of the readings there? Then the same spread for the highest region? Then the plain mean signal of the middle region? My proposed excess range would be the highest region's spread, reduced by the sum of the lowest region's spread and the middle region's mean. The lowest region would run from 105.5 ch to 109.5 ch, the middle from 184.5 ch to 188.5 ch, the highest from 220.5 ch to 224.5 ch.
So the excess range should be -45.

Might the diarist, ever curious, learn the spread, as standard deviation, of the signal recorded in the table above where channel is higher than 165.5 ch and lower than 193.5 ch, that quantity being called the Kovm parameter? 2.8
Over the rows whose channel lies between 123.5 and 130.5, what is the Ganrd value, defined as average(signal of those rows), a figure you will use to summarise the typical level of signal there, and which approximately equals 41.9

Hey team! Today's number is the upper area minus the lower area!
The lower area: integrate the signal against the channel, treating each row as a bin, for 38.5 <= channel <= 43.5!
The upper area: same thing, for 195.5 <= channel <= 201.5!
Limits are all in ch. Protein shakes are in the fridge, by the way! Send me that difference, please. 45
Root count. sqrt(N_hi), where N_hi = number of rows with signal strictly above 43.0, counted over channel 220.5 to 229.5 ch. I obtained 2.8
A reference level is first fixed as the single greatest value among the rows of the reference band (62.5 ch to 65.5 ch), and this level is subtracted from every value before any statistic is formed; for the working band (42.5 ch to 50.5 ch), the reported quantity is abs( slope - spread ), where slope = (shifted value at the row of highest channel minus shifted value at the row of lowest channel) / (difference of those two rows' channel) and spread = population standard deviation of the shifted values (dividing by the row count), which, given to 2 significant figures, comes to 2.9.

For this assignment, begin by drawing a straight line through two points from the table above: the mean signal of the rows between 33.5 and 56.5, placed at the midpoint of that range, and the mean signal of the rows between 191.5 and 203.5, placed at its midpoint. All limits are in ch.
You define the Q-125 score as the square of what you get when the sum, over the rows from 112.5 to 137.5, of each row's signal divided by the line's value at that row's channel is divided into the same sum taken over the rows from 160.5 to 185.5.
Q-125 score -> 1.18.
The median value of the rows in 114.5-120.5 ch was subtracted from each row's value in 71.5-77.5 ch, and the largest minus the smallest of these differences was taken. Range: 8.5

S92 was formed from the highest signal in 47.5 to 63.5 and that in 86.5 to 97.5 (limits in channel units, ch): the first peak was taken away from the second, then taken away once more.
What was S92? -85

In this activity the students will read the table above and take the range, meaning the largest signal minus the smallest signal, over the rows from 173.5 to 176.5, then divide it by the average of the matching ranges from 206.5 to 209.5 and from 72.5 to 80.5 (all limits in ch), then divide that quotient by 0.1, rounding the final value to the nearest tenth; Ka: 3.7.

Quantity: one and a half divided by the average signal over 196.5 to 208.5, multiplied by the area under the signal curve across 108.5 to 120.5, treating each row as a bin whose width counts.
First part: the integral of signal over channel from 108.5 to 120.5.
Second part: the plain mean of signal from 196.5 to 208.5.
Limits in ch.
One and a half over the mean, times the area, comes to 15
